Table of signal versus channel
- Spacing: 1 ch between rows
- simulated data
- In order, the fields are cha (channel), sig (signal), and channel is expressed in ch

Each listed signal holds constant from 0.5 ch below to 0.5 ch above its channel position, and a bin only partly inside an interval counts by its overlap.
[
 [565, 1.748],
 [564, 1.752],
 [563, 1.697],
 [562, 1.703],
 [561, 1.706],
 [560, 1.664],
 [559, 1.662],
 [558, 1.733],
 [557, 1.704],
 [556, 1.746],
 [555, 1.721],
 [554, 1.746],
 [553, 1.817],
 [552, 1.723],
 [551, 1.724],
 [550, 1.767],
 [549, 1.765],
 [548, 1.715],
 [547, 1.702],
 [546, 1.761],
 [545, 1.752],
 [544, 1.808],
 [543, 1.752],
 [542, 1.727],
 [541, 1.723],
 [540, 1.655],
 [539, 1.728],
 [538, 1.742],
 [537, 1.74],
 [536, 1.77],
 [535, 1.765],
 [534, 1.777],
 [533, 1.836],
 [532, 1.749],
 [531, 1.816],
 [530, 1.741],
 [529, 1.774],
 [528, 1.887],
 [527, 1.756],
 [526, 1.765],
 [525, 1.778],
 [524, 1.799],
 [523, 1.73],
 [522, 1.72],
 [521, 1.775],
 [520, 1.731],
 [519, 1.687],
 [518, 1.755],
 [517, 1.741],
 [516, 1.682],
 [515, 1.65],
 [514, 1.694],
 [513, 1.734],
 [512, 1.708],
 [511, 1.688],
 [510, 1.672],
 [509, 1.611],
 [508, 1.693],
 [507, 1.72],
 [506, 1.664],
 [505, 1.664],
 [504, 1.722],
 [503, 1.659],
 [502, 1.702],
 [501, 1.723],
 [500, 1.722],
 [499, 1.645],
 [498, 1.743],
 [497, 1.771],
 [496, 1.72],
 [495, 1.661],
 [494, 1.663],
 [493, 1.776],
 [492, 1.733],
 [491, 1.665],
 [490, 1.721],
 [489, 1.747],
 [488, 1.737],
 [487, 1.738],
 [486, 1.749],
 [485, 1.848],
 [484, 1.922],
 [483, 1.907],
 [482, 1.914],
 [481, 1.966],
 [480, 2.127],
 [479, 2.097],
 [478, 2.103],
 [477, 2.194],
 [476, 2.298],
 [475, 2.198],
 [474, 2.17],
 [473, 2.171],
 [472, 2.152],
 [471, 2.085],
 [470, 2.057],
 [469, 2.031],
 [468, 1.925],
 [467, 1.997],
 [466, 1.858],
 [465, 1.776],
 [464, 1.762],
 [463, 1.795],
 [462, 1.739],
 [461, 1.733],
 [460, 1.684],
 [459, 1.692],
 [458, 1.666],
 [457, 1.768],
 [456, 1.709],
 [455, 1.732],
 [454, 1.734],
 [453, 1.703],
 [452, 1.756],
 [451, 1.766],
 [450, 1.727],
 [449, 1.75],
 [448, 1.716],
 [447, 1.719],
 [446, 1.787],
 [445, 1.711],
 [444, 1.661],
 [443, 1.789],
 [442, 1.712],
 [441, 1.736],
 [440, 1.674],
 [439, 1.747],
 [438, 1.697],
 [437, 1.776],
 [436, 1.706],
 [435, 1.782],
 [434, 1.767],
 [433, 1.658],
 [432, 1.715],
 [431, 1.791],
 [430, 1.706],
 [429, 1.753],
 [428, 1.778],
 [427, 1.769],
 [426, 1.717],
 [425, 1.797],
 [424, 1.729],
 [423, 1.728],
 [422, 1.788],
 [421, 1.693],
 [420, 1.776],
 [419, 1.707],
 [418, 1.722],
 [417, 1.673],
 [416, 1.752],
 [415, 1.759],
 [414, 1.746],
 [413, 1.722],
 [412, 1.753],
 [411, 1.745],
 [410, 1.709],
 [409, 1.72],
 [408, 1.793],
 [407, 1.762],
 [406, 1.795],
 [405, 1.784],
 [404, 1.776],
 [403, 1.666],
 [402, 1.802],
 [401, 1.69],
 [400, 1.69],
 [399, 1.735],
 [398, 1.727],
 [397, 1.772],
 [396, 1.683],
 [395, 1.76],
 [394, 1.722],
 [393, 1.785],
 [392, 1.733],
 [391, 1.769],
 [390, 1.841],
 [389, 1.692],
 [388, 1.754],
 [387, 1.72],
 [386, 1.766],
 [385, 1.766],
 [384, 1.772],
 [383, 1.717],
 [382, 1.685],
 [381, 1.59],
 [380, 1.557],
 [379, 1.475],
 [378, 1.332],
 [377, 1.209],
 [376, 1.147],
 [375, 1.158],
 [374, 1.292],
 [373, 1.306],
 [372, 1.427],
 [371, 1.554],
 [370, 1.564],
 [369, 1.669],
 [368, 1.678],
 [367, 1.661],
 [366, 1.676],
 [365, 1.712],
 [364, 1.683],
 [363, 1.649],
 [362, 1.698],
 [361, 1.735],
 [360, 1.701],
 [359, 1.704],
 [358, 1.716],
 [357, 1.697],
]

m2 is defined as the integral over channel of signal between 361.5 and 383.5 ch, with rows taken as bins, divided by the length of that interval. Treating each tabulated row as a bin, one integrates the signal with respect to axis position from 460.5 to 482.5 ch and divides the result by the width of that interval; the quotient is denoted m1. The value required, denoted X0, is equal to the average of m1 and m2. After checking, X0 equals 1.76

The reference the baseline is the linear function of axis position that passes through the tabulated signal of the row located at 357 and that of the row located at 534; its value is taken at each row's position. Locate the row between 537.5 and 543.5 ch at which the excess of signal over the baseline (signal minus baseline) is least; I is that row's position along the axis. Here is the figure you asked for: 540 ch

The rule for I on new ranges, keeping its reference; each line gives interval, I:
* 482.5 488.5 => 488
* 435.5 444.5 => 444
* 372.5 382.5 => 376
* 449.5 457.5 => 453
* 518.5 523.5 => 519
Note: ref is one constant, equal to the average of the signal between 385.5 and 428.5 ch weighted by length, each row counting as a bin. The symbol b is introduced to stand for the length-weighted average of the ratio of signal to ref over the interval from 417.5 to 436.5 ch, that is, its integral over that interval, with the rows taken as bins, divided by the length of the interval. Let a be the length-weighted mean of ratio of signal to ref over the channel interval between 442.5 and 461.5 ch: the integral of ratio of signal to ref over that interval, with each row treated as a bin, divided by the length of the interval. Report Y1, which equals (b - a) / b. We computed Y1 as 0.01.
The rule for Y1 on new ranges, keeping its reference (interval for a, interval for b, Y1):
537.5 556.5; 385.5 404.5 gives 0.00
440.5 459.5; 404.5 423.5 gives 0.01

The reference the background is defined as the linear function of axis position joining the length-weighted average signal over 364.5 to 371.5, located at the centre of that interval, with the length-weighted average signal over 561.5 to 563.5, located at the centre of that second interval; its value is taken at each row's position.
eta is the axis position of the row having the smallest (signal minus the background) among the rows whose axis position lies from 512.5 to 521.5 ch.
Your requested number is 515 ch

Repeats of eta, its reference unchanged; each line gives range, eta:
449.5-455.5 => 453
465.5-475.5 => 466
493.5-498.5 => 495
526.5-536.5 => 530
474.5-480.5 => 479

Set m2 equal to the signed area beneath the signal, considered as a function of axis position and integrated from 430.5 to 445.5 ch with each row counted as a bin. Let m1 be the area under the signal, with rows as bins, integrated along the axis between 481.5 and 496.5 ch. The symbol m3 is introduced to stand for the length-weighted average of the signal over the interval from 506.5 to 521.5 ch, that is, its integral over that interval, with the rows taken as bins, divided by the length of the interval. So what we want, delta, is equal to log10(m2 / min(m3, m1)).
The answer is 1.18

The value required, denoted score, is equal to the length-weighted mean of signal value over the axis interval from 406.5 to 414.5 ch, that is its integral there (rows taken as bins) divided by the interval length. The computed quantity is 1.744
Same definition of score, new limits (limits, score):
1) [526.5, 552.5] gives 1.756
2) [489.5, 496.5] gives 1.706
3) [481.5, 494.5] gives 1.778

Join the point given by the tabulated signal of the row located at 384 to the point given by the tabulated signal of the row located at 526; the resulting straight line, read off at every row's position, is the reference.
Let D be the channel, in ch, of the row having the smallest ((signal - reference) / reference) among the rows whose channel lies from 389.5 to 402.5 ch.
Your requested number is 396 ch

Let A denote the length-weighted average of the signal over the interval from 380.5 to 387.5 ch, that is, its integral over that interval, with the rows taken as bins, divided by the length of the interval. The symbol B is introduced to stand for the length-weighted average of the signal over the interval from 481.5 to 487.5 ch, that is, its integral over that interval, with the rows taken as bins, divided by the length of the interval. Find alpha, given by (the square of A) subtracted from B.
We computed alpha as -1.10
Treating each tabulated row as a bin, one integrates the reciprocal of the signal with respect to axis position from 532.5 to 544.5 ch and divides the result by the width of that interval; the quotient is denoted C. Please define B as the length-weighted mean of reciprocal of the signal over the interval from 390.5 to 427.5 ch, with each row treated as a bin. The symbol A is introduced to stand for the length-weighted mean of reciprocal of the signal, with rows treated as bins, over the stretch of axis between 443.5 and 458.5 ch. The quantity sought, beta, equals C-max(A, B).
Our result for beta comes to -0.008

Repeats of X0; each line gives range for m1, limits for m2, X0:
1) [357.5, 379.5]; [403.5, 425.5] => 1.64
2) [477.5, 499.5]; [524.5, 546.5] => 1.79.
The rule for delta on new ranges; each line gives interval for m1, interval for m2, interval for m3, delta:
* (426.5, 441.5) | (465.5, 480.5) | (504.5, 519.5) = 1.27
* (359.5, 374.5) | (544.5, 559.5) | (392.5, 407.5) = 1.17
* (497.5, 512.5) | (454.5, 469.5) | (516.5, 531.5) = 1.18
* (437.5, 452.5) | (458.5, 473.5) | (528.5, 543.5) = 1.21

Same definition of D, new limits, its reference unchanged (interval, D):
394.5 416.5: 403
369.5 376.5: 376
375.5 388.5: 376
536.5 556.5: 540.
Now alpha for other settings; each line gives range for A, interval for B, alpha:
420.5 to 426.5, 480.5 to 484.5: -1.11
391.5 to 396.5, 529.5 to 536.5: -1.24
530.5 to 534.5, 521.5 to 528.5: -1.44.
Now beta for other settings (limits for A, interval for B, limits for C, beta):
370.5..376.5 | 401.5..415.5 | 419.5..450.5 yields -0.194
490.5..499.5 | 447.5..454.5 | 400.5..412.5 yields -0.014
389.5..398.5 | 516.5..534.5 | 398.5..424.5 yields 0.005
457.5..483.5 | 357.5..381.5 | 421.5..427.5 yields -0.092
